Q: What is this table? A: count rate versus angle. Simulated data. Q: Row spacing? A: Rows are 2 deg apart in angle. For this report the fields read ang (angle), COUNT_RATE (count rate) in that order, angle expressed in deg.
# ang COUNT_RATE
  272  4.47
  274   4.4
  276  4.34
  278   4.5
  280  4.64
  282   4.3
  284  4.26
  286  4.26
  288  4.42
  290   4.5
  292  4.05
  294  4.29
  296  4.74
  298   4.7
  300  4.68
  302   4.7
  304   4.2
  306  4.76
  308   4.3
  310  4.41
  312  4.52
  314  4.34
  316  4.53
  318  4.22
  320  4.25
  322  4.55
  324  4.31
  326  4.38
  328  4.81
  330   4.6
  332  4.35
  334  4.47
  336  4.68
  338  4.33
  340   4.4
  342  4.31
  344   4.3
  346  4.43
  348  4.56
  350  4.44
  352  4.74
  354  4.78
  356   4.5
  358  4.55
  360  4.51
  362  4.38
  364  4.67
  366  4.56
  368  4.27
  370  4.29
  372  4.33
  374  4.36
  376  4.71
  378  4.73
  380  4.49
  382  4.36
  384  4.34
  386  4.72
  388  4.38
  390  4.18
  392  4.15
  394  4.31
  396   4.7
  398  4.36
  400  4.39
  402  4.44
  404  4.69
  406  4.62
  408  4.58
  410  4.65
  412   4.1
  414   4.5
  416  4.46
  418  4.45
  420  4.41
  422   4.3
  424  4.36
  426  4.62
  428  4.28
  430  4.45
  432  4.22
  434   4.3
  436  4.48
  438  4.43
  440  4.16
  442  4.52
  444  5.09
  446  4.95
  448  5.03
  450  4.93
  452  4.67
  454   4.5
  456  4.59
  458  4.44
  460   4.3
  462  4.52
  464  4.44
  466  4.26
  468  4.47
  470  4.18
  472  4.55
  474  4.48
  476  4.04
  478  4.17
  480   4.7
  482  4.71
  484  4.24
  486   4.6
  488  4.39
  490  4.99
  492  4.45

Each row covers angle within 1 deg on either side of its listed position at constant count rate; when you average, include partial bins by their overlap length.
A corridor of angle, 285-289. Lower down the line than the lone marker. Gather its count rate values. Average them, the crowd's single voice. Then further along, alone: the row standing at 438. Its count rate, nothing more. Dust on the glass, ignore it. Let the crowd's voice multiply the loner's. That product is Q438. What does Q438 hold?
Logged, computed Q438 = 19.2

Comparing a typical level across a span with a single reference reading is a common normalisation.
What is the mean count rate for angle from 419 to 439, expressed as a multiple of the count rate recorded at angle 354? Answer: 0.92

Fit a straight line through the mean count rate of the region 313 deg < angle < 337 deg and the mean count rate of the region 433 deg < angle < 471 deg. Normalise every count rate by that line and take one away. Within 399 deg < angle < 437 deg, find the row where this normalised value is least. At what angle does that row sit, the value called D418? 412 deg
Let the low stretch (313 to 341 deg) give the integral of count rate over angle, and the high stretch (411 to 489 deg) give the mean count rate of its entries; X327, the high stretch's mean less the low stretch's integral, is -120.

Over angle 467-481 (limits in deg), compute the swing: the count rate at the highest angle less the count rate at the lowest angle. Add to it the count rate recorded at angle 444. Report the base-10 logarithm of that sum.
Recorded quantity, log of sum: 0.73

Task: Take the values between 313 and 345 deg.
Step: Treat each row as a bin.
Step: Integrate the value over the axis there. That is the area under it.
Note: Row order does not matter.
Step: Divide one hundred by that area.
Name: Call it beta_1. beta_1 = 0.706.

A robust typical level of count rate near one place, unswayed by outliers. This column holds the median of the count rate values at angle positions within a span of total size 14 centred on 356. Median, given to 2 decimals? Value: 4.51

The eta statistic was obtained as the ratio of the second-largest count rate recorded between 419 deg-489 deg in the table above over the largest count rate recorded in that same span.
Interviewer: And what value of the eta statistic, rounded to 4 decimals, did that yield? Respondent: 0.9882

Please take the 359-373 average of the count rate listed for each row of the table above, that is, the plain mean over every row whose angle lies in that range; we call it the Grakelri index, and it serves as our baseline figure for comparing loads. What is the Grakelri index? 4.43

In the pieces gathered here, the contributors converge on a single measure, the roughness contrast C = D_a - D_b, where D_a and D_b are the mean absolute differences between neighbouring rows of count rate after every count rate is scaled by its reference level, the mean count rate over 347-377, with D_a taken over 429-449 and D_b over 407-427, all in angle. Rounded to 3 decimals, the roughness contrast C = 0.010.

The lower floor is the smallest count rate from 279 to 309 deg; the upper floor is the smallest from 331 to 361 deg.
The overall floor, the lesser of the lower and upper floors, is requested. 4.05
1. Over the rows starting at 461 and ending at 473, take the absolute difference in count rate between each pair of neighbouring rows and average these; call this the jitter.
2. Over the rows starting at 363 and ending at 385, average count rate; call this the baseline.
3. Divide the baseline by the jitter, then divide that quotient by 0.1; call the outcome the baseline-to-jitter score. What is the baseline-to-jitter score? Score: 198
